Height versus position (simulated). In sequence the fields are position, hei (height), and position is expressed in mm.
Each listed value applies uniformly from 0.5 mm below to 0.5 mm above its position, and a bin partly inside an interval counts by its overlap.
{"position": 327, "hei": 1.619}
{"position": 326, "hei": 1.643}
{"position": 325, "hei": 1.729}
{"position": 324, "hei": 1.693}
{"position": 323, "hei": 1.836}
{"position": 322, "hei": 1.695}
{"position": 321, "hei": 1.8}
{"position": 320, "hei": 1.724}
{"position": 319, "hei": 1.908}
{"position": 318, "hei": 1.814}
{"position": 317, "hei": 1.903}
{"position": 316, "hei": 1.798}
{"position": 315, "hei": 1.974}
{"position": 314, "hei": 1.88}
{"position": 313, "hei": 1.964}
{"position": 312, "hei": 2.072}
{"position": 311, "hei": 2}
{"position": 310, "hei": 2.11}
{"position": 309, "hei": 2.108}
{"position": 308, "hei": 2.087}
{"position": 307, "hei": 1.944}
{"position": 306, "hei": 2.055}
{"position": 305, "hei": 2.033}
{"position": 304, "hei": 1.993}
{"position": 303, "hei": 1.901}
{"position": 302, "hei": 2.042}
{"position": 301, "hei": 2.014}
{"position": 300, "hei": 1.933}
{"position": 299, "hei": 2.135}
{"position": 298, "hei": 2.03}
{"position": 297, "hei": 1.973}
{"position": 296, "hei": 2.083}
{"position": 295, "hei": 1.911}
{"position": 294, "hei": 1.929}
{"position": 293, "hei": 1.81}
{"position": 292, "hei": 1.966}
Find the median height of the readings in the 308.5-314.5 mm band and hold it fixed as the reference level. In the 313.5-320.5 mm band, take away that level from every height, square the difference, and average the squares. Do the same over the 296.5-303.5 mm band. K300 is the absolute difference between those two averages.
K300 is 0.032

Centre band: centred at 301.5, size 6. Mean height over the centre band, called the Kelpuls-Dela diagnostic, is 2.00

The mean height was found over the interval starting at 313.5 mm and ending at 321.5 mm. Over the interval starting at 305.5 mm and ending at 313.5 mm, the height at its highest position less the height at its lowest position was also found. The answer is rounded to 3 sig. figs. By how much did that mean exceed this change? 1.94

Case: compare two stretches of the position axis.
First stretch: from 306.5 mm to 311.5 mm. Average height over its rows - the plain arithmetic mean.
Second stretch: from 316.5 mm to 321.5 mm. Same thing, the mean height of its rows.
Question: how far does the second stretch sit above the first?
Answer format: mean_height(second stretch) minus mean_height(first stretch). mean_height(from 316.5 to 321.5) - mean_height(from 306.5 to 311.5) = -0.22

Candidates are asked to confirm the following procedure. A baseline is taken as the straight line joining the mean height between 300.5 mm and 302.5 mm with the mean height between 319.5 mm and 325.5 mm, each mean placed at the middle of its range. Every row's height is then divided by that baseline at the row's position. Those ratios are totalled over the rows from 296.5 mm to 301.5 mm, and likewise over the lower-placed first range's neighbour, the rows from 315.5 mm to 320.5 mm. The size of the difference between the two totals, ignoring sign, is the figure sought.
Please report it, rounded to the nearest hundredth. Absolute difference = 0.17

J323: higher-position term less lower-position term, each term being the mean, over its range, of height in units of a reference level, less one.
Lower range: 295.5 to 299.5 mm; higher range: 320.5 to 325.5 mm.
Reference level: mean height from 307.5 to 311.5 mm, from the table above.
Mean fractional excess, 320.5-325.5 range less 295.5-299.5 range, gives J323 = -0.15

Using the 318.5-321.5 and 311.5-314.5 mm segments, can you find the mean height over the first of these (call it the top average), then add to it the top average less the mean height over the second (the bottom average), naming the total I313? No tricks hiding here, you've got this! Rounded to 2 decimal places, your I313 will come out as 1.65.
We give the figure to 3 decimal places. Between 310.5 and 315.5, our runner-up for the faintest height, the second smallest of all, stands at 1.964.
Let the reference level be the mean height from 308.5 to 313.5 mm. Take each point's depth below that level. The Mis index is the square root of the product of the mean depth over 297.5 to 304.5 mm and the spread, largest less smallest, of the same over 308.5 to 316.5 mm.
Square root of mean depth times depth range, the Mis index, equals 0.12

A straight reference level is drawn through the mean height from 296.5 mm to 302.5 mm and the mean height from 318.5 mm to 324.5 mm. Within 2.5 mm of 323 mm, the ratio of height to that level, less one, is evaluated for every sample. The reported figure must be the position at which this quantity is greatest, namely 323 mm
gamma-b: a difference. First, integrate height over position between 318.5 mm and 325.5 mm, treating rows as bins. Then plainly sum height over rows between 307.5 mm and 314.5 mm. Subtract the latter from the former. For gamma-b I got -1.8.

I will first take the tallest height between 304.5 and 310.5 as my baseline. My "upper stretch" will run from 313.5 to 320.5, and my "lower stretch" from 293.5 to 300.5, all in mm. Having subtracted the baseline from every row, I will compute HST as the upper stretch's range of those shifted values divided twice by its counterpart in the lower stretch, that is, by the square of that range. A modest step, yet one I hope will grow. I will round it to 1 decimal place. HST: 5.0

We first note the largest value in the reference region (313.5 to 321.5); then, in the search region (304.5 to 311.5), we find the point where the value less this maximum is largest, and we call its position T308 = 310 mm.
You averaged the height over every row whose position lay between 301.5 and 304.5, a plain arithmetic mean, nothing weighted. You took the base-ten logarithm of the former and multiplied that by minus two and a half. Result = -0.74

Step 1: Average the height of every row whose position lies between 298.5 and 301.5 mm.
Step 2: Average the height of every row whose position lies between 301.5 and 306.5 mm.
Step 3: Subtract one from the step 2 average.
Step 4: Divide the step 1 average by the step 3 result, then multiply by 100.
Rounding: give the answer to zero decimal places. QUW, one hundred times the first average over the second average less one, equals 202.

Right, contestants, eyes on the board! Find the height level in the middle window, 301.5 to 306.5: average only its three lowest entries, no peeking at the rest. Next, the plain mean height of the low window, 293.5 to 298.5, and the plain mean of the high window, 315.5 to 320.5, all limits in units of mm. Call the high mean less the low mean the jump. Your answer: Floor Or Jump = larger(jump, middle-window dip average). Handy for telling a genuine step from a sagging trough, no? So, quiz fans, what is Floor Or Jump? 1.98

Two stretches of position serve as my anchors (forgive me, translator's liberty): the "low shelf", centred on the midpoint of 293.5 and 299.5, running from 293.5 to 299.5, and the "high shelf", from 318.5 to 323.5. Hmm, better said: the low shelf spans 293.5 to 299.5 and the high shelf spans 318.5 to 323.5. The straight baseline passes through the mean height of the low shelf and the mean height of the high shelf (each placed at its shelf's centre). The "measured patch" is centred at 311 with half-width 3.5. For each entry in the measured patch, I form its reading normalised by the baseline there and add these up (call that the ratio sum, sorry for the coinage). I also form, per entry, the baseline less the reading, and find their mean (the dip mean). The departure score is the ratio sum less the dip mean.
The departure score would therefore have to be 7.7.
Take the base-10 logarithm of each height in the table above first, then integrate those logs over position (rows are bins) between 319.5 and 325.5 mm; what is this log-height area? 1.5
